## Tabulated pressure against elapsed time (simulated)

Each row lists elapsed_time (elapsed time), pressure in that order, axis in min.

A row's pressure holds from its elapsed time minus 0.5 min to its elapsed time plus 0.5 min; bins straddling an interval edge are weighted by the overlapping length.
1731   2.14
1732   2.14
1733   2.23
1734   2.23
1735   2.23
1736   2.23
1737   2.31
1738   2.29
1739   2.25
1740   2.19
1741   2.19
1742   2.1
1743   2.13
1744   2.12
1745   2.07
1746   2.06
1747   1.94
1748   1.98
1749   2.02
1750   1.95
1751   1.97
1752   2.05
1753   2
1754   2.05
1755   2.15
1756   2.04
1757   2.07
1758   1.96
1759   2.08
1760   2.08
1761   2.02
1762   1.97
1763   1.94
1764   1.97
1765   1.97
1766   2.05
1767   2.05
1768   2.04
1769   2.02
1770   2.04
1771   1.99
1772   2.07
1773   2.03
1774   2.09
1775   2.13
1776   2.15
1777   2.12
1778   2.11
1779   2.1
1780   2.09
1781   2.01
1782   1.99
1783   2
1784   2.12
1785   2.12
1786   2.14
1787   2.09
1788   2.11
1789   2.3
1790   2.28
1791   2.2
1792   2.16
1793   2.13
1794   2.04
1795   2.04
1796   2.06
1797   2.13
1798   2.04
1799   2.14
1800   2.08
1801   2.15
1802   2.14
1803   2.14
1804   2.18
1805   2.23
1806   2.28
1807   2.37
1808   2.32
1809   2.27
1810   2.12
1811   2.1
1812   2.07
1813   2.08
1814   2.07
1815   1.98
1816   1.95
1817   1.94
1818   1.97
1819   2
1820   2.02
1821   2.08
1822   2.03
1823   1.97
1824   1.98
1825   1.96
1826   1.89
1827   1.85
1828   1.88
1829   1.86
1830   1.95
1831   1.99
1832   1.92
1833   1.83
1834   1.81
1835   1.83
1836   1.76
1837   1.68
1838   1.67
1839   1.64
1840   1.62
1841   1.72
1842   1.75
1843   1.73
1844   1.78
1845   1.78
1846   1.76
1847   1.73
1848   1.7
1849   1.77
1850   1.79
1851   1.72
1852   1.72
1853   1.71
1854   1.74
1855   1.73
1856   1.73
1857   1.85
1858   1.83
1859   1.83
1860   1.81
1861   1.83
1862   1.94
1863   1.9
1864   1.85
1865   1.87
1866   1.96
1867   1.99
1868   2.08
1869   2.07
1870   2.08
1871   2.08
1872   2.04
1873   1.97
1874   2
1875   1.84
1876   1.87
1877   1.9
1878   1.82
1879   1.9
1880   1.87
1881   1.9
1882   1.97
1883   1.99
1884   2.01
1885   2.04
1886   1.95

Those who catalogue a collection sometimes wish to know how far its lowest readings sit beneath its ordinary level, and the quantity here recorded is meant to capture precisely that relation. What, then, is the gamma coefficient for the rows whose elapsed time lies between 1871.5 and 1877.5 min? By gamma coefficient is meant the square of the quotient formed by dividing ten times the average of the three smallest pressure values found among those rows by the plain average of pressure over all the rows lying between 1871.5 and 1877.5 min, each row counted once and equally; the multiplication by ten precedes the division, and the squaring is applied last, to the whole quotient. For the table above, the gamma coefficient 93.2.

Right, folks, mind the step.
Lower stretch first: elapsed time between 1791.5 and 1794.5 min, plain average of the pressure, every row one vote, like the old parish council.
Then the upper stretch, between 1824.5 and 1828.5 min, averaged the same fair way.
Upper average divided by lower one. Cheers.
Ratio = 0.90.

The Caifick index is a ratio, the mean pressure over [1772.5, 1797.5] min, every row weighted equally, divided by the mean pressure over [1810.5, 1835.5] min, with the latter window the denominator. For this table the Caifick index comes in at 1.08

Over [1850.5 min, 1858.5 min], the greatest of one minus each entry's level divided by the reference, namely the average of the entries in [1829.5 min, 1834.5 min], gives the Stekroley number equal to 0.10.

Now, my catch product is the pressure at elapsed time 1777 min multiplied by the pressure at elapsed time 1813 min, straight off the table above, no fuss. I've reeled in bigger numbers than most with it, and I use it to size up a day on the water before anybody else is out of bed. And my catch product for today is 4.41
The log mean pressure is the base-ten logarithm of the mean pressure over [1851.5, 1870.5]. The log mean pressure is 0.272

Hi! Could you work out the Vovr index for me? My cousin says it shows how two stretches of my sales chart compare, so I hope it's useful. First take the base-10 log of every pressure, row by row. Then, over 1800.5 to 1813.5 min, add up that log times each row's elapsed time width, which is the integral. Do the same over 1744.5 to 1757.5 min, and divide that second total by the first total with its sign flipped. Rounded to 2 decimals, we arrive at -0.90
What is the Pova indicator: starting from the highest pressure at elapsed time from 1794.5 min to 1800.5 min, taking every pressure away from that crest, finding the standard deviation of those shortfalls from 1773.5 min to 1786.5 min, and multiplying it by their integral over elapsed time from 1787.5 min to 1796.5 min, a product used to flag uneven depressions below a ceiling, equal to 0.00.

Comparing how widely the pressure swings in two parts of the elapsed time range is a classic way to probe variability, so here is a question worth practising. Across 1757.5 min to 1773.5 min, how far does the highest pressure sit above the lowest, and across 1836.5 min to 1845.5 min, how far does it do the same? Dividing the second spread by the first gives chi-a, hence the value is 1.1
